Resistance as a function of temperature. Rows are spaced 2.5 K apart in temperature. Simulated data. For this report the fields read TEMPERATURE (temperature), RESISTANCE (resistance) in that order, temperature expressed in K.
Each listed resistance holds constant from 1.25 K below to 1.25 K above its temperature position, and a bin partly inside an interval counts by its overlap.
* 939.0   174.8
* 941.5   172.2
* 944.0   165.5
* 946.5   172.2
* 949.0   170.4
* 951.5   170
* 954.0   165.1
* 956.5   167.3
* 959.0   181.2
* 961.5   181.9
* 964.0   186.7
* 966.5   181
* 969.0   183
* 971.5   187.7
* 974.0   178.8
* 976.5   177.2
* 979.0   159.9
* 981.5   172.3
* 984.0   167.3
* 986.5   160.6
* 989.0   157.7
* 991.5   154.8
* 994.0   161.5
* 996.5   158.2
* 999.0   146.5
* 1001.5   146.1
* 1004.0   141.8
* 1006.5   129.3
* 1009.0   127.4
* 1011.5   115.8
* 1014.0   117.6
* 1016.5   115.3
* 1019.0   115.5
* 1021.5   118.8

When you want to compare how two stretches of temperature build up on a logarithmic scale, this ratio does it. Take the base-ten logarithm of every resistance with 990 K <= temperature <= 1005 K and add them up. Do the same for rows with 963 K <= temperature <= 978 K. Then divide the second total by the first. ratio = 1.04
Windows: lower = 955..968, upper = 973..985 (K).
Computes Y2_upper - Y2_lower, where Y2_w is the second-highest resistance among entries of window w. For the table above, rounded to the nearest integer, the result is -5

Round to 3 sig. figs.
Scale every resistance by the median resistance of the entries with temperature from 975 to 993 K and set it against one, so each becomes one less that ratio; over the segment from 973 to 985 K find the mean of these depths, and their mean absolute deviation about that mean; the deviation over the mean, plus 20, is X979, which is 19.4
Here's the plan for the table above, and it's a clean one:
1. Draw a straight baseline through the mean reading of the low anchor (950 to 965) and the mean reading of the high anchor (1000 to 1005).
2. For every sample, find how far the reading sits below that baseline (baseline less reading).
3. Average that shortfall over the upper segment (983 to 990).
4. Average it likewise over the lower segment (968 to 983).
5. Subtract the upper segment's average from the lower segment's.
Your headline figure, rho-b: -7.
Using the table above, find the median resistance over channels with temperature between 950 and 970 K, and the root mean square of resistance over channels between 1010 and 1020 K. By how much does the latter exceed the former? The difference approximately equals -65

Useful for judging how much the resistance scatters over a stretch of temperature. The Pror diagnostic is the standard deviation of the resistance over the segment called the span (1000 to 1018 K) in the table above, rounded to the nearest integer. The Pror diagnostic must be 12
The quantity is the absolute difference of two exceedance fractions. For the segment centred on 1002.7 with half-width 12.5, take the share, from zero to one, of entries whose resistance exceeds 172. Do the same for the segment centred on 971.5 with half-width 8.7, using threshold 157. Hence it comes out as 1.00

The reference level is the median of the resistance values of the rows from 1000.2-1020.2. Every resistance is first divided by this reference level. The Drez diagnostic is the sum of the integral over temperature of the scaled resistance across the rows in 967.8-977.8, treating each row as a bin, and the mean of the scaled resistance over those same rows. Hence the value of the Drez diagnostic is 16.3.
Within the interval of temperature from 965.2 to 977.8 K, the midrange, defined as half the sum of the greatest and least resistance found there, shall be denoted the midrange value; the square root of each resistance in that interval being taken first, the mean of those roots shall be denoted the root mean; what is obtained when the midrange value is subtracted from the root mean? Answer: -169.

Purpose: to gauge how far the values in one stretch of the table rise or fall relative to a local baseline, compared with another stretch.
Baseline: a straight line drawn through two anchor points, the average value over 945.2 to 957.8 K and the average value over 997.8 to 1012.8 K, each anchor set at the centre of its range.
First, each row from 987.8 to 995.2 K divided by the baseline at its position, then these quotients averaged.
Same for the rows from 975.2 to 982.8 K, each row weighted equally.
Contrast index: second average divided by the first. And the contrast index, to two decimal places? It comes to 1.02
